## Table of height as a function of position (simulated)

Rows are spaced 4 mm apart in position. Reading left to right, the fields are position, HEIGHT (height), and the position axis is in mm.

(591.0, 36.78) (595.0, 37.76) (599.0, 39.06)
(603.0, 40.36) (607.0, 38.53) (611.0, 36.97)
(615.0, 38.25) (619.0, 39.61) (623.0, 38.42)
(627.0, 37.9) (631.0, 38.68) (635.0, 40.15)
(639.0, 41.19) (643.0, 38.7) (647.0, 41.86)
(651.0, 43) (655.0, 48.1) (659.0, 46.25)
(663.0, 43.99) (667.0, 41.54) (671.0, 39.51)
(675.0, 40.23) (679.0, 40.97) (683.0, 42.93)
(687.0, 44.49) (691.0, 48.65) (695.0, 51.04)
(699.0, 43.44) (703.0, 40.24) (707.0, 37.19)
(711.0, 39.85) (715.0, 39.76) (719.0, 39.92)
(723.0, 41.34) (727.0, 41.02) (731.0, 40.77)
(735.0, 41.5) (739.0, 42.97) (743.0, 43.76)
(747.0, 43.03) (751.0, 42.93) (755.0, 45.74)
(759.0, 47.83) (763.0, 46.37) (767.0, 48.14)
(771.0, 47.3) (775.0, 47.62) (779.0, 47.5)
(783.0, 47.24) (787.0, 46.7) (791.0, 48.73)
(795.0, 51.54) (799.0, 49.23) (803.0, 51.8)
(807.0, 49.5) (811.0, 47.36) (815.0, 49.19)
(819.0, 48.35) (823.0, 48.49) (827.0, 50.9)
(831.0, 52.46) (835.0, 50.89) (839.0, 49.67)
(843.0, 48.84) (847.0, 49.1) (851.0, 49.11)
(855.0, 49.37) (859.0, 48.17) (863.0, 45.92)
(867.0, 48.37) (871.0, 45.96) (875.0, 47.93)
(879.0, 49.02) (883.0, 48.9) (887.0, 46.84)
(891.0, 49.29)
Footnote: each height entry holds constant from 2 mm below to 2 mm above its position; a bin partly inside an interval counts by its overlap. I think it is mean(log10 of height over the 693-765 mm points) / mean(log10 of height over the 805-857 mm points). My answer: 0.96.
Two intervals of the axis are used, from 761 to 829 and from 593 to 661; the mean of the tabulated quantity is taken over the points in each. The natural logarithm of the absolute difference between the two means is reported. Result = 2.12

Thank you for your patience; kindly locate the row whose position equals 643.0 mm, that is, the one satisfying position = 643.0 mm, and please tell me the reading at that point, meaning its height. 38.7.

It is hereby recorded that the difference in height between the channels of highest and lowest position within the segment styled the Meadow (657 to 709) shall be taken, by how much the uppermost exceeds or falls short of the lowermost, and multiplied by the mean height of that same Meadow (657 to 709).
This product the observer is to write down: -391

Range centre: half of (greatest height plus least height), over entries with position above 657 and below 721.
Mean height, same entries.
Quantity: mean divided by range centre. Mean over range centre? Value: 0.96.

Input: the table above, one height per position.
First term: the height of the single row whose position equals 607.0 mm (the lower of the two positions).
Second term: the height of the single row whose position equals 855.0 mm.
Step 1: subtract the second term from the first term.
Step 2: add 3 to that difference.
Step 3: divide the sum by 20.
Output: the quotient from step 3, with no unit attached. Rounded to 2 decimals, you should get -0.39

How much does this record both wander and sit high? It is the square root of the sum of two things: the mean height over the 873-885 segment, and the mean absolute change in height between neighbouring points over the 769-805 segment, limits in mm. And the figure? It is 7.07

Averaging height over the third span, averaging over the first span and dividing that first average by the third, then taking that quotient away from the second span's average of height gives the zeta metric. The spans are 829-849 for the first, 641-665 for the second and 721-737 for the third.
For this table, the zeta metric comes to 42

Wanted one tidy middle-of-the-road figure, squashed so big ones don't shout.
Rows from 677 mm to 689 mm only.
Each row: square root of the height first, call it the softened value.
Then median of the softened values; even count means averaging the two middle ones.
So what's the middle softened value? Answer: 6.55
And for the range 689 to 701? 6.97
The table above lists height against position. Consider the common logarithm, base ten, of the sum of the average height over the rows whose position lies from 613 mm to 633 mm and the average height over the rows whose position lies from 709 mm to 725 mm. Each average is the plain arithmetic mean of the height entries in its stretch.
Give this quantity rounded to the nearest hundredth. 1.90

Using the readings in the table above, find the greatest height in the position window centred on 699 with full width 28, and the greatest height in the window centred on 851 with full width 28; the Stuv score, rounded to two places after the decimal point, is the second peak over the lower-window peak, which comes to 0.97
